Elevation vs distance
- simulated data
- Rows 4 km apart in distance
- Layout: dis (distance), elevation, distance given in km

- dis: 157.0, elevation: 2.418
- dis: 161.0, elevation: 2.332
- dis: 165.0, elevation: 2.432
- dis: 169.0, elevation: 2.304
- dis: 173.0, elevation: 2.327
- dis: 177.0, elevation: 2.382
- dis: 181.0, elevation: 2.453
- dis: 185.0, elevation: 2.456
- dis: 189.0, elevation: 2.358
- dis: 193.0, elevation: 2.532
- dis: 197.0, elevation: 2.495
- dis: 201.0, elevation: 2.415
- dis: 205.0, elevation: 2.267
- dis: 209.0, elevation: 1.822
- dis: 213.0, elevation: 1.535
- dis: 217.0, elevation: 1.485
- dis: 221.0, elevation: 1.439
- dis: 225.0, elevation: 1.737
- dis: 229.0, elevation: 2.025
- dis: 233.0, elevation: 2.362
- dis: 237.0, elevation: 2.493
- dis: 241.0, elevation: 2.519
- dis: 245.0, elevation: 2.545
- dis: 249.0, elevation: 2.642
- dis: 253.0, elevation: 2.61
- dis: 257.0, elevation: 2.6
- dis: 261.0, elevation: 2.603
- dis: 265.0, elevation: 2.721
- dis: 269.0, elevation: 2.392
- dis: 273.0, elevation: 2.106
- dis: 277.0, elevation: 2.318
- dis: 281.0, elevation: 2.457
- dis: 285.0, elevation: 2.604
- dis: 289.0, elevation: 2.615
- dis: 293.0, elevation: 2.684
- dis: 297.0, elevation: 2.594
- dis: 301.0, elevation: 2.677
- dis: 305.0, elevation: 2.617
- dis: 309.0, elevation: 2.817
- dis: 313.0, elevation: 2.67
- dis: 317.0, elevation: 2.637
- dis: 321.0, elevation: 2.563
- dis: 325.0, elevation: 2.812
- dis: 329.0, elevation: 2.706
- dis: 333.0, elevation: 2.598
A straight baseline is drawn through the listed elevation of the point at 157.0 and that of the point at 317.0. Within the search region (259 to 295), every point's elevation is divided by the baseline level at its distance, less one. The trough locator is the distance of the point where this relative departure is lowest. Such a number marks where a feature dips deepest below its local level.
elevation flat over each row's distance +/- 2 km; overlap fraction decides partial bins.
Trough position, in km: 273.0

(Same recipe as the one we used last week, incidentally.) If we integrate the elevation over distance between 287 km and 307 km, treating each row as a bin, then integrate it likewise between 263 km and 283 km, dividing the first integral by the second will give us 1.10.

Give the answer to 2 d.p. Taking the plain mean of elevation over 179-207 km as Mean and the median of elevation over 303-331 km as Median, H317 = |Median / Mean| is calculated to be 1.10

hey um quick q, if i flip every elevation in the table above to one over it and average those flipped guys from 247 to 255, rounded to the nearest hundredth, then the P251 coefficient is 0.38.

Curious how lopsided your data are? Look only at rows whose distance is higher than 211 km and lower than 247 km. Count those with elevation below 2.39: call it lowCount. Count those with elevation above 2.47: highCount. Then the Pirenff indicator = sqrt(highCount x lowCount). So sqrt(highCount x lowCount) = 4.2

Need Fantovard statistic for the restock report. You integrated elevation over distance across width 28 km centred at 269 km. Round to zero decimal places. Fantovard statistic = 69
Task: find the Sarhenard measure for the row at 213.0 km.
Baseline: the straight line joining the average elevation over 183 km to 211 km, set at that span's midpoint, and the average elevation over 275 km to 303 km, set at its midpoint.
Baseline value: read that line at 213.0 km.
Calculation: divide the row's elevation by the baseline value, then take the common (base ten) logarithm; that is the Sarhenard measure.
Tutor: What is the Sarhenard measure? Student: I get -0.19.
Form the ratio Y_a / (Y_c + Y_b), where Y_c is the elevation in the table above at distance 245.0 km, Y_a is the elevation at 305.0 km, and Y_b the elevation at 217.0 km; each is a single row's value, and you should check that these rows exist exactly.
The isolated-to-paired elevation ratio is 0.649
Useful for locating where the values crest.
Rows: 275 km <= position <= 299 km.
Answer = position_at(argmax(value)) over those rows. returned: 293.0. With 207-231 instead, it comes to 229.0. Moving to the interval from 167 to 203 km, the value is 193.0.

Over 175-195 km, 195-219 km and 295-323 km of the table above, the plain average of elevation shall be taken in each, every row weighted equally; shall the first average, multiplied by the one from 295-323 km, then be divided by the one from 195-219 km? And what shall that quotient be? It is 3.2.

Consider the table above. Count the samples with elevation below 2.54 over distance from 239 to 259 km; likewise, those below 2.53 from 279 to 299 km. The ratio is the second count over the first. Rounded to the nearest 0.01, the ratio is 1.00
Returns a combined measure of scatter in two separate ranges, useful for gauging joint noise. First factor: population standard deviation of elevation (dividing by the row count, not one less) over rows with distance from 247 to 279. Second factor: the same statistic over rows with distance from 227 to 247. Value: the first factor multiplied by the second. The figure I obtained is 0.037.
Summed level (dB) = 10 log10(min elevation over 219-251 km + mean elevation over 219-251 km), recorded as 5.63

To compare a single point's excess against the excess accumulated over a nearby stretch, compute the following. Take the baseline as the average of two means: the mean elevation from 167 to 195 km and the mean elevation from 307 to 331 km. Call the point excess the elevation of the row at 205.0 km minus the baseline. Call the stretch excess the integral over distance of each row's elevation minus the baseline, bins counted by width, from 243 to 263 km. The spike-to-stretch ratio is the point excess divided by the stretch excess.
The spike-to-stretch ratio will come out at -0.29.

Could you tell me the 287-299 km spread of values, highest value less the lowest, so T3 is 0.1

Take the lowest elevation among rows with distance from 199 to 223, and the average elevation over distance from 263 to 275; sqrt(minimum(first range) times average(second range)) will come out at 1.9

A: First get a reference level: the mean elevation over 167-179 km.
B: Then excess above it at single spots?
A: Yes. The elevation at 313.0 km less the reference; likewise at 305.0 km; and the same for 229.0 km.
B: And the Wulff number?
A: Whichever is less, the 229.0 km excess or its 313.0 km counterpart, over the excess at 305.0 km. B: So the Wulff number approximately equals -1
